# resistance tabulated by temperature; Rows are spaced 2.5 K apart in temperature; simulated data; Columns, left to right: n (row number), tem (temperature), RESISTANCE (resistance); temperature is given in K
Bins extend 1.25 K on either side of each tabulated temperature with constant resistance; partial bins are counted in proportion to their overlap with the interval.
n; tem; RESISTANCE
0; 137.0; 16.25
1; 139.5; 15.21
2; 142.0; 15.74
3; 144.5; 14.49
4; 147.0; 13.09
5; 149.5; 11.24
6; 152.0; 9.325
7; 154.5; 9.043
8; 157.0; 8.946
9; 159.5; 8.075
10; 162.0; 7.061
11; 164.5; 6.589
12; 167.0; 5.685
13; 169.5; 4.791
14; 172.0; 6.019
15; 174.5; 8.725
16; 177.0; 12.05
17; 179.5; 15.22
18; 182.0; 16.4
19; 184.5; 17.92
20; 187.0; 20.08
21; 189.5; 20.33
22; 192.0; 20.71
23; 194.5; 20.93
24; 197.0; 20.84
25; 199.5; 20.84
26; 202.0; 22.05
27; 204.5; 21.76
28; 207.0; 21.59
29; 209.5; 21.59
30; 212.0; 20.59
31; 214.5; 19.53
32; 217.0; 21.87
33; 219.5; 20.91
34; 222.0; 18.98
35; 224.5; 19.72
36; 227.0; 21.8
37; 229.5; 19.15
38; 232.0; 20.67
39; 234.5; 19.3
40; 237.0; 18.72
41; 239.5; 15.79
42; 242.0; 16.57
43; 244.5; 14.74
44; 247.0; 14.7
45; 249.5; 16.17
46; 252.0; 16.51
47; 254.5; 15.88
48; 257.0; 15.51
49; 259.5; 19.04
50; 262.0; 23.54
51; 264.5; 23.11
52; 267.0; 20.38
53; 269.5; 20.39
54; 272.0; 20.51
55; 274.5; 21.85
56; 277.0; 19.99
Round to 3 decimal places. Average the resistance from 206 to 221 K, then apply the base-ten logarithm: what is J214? 1.322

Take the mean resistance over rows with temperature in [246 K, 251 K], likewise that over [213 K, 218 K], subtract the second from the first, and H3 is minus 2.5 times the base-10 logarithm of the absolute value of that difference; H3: -1.8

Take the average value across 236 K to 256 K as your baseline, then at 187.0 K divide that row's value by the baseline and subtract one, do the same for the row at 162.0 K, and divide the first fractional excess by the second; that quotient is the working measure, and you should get -0.4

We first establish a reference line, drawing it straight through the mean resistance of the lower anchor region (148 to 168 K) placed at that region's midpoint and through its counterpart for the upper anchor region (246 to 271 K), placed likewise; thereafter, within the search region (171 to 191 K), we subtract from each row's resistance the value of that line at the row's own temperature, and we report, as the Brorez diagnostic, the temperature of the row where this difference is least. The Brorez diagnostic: 172.0 K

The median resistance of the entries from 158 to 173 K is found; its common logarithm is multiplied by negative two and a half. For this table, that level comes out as -2.0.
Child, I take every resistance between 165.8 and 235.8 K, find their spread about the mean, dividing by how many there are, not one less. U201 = 5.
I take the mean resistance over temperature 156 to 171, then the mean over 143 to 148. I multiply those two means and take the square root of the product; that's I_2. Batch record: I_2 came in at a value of 9.7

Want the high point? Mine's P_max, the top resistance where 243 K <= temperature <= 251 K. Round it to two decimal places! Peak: 16.17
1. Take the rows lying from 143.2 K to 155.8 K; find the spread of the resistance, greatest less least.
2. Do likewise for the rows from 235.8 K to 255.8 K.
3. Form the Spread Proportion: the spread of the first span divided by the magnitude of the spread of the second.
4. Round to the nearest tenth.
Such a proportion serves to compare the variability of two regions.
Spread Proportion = 1.4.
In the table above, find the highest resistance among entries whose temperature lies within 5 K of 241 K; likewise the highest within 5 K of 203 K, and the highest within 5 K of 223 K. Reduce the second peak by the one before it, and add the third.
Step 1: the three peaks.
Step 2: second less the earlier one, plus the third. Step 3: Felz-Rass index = 25.1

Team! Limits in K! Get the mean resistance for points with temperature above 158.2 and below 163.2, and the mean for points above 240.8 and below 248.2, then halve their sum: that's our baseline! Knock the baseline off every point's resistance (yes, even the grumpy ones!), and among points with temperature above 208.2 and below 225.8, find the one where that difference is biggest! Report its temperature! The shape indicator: 217.0 K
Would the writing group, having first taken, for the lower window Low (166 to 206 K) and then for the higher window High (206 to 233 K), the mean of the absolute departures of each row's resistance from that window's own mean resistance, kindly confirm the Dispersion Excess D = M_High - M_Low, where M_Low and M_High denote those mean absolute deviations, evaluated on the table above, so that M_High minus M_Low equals -4.46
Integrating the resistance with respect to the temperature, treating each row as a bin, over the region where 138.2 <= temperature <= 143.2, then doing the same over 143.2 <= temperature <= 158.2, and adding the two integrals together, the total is 243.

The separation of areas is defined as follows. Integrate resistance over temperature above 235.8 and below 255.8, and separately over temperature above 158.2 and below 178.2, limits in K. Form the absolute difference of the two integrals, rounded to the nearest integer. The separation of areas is 175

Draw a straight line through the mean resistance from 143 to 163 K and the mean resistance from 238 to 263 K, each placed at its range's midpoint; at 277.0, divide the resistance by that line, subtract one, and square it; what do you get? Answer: 0.01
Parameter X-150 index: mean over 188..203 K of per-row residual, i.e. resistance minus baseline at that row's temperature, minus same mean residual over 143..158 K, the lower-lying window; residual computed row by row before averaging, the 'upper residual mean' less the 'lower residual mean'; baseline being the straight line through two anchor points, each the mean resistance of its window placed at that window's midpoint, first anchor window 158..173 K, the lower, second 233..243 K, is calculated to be 3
